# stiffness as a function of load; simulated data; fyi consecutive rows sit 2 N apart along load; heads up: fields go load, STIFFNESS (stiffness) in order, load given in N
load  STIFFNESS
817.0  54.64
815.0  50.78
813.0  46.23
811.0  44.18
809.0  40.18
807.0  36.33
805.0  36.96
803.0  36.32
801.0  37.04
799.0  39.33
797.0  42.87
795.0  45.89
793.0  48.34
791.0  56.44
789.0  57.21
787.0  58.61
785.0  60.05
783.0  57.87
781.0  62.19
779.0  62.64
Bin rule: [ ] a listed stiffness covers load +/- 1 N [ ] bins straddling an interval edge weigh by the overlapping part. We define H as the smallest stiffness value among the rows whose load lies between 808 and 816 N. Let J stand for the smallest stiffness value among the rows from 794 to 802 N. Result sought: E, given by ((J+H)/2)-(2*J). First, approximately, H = 40.18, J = 37.04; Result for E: -35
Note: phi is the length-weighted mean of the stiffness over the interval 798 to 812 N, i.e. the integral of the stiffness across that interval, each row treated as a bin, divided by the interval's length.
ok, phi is 39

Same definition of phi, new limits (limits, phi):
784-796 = 54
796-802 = 40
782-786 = 59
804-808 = 37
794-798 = 44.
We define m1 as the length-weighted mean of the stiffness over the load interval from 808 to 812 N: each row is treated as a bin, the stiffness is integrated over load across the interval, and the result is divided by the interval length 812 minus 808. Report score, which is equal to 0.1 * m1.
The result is 4.2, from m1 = 42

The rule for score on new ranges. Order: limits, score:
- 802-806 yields 3.7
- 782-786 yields 5.9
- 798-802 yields 3.8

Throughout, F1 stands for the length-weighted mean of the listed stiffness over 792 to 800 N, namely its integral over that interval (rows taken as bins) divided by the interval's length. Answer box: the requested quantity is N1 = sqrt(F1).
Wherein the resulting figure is 6.64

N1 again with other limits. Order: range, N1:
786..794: 7.43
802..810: 6.12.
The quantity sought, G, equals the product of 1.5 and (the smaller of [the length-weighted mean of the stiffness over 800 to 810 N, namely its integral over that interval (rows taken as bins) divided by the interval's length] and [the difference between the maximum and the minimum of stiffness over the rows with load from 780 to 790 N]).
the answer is 7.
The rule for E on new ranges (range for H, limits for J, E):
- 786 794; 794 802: -31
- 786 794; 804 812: -30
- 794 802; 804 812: -36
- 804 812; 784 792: -66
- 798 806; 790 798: -46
